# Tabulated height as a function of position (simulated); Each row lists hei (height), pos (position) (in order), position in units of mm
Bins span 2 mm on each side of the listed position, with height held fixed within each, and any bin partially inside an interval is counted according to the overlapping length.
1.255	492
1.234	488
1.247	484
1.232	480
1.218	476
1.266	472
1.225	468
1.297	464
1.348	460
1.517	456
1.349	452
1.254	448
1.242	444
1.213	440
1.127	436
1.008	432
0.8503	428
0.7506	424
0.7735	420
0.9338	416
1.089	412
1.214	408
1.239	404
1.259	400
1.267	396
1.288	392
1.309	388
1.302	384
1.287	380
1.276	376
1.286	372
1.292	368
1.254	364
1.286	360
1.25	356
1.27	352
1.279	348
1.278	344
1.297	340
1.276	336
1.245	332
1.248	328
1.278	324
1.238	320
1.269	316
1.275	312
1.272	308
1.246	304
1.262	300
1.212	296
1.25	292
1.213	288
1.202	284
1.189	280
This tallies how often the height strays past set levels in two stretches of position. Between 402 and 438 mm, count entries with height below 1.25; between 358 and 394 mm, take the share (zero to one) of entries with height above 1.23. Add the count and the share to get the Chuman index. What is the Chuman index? 10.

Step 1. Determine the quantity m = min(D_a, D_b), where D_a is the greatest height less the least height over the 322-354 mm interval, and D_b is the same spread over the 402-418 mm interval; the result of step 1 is 0.052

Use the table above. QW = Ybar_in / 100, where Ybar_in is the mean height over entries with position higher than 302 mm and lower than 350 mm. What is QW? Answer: 0.0127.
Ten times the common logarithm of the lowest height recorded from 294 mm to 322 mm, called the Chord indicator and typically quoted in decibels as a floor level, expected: 0.84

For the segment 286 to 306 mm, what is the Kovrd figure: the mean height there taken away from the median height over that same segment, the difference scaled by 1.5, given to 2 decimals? 0.01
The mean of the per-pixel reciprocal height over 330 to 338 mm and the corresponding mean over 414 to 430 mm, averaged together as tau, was 1.01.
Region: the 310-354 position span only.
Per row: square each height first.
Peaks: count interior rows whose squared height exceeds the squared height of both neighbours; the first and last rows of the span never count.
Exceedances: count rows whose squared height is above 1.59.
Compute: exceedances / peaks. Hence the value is 2.7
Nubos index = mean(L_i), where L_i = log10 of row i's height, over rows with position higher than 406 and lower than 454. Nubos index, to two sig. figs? 0.021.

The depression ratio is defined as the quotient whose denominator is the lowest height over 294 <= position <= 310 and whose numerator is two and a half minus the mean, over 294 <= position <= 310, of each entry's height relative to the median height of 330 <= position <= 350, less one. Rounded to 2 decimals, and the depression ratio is 2.08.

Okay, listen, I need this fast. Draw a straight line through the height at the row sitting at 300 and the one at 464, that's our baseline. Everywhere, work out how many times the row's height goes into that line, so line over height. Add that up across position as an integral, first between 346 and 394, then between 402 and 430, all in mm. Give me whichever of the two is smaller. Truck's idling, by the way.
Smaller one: 38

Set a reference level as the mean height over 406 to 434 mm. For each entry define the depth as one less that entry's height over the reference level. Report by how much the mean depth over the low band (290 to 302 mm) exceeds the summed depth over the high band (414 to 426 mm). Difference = -0.7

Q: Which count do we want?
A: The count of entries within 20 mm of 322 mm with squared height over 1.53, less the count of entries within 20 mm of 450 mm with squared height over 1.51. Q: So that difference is 4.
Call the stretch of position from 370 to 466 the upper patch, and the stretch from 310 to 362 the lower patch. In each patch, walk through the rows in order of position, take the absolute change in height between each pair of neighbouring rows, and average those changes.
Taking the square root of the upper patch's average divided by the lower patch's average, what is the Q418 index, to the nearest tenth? 1.8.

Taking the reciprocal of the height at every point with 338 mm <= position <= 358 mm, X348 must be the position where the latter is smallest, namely 340 mm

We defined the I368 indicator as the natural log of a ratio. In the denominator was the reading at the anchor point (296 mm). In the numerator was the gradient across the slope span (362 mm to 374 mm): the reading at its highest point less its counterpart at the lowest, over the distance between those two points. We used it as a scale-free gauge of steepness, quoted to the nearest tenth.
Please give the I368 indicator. -5.7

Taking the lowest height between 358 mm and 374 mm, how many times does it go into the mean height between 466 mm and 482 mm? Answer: 0.99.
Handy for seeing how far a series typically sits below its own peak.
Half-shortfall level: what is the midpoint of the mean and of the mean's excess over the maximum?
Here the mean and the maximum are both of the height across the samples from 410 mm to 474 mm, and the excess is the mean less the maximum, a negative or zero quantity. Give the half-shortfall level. 0.38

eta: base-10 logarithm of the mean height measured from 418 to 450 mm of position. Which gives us 0.012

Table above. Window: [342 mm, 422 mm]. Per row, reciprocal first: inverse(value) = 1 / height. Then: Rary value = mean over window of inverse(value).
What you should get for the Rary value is 0.83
